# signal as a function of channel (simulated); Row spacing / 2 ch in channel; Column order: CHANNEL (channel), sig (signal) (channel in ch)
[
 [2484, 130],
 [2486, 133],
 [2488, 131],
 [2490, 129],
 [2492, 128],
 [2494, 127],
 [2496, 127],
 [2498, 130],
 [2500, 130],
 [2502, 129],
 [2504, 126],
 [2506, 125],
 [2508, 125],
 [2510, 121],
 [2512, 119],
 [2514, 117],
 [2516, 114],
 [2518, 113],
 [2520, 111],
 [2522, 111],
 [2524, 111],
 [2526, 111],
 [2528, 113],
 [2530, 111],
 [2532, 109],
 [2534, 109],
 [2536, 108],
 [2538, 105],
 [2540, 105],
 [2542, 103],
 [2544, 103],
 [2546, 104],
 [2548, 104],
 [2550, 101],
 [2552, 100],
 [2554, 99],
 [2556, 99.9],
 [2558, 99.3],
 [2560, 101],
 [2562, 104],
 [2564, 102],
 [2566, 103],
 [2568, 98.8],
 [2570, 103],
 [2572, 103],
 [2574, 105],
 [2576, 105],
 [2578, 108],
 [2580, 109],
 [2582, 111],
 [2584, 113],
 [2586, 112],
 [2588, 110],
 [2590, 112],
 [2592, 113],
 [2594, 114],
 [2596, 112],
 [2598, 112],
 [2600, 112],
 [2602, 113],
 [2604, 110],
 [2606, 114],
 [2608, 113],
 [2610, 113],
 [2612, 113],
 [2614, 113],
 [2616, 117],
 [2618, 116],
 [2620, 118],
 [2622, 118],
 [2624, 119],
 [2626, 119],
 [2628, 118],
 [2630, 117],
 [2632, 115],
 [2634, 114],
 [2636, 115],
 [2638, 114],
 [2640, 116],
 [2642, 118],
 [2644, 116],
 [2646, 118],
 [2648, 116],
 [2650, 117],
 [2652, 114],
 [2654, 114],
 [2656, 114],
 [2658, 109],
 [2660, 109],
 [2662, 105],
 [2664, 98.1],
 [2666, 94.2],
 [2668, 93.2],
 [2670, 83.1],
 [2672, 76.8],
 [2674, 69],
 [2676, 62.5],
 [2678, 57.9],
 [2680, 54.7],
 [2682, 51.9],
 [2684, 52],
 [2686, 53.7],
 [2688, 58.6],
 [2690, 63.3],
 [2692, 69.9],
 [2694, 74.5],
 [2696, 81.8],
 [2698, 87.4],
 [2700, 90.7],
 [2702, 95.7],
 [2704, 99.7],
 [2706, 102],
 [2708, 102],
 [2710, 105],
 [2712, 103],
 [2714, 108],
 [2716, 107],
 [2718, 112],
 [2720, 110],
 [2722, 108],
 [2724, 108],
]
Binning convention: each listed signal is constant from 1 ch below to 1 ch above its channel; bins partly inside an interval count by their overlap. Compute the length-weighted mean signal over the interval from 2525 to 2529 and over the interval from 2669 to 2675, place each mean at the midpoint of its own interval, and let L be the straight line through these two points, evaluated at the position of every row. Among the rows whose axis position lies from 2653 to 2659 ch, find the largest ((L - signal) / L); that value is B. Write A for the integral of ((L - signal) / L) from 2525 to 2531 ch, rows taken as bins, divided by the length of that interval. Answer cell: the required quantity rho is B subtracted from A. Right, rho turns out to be 0.4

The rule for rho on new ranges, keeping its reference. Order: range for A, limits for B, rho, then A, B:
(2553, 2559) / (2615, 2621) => 0.3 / 0.05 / -0.29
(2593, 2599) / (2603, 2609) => 0.0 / -0.19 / -0.18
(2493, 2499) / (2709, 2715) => 0.5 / -0.07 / -0.55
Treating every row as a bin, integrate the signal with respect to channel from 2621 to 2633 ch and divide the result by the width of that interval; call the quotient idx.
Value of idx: 118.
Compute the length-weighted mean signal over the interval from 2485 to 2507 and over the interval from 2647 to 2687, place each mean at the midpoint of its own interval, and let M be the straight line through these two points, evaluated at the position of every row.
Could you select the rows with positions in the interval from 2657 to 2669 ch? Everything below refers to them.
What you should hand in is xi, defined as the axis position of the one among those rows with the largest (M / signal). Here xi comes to 2668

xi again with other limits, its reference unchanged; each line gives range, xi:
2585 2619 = 2588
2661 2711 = 2682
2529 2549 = 2542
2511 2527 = 2520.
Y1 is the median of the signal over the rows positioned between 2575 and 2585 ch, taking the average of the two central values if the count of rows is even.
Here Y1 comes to 109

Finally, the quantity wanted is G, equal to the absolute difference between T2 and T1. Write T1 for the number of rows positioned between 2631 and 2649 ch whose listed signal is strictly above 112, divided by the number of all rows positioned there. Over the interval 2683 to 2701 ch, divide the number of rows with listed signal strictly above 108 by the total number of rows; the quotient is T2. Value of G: 1.00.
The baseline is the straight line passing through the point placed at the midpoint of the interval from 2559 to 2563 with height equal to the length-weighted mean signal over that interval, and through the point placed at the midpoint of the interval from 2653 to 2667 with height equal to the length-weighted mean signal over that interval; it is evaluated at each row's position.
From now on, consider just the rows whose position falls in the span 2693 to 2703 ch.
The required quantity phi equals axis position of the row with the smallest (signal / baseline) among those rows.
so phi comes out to 2694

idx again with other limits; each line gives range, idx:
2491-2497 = 127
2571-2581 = 106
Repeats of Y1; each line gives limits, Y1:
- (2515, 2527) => 111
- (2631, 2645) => 115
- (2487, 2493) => 129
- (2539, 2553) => 103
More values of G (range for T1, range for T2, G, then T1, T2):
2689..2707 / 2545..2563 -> 0.00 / 0.0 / 0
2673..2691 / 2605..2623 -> 1.00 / 0.0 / 1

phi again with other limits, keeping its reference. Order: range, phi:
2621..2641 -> 2638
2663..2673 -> 2672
